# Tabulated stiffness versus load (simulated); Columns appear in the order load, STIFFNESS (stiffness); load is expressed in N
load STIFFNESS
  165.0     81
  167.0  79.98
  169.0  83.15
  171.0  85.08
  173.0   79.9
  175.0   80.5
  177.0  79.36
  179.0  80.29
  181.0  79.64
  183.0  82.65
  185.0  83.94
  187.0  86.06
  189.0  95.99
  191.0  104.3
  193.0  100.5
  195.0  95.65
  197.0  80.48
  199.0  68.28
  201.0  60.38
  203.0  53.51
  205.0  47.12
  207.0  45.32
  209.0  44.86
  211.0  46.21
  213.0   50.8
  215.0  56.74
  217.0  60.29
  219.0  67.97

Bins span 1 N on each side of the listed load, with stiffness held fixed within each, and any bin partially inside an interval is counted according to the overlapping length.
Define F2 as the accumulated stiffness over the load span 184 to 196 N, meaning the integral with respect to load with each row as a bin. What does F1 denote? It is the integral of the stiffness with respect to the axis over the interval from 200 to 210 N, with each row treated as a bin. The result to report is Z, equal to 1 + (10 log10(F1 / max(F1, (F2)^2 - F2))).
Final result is -33.1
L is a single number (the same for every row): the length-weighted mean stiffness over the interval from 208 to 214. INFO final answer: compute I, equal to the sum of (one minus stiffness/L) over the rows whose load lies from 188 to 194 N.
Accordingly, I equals -3.4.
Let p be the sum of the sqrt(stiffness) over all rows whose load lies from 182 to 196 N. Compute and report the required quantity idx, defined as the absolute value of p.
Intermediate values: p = 67.3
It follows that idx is 67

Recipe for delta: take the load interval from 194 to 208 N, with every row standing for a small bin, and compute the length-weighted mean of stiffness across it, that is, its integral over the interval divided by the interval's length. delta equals 64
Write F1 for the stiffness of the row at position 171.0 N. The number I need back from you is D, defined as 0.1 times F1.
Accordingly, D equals 8.5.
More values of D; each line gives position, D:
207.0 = 4.5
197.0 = 8.0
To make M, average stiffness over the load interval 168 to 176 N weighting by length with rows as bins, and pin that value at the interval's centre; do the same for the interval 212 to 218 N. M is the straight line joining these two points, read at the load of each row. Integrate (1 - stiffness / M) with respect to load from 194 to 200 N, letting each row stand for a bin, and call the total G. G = -1.3 N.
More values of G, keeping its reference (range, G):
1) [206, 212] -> 1.4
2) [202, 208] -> 1.3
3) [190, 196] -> -2.7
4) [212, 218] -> 0.0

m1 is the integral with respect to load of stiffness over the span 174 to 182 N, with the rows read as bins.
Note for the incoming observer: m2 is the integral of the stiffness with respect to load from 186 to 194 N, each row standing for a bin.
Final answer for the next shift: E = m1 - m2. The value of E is -134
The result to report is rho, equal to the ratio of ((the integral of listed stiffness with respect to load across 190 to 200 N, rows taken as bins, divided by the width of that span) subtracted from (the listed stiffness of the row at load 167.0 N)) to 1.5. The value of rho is -7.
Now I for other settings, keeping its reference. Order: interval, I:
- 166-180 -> -5.0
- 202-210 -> 0.0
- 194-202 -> -2.4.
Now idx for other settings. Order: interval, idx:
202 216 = 49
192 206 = 59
